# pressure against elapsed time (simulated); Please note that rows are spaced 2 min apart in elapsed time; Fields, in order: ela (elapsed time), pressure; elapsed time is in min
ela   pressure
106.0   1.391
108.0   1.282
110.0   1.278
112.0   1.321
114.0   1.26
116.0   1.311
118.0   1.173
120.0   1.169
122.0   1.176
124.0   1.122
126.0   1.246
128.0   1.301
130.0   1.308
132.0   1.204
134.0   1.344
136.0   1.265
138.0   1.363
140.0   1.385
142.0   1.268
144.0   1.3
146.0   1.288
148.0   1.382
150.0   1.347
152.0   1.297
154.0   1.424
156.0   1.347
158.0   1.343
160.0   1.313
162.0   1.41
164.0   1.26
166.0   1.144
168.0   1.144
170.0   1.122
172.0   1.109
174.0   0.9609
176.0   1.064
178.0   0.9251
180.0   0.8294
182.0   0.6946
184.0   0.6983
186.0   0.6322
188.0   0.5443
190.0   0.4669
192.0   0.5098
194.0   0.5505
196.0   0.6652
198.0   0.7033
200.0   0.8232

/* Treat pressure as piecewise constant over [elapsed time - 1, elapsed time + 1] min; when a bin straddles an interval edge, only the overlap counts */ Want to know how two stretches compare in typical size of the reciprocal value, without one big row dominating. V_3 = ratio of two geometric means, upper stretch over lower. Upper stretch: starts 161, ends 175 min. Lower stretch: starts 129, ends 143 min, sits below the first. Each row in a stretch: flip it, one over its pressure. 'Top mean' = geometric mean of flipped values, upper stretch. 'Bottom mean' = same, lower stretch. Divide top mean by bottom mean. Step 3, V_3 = 1.13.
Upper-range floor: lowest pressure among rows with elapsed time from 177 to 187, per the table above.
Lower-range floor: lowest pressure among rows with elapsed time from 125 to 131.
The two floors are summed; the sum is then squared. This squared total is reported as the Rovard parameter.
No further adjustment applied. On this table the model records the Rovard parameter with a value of 3.5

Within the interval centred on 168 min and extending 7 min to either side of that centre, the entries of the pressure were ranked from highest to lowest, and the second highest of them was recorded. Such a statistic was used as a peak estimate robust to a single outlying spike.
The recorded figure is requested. 1.26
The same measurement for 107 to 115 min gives 1.282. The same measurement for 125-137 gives 1.308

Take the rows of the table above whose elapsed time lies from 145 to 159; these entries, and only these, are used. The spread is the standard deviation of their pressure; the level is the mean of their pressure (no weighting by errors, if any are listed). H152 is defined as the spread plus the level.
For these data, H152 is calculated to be 1.39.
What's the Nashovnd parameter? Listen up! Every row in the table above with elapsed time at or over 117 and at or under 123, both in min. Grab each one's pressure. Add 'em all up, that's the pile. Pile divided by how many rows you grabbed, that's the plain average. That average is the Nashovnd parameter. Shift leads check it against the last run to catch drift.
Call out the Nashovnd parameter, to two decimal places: 1.17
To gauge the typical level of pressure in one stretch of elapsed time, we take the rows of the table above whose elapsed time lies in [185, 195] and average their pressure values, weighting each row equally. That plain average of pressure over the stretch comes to 0.54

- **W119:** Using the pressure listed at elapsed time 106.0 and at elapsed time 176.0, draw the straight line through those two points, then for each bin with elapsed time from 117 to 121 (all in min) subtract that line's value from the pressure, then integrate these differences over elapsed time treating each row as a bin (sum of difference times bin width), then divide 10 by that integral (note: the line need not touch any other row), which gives -16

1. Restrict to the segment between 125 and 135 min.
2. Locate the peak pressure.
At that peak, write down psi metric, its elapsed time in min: 134.0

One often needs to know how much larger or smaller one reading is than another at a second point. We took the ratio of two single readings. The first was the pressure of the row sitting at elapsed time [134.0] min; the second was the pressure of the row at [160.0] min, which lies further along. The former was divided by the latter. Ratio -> 1.0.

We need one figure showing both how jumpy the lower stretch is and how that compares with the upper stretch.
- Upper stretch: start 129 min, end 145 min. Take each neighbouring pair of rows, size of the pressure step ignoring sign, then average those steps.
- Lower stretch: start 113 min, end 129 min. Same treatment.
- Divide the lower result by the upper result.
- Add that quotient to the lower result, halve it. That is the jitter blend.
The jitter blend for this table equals 0.40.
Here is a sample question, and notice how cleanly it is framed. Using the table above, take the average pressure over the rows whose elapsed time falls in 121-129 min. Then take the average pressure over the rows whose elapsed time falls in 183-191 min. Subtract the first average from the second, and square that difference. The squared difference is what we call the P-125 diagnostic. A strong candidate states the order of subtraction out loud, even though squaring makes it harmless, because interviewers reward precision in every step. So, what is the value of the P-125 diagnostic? 0.39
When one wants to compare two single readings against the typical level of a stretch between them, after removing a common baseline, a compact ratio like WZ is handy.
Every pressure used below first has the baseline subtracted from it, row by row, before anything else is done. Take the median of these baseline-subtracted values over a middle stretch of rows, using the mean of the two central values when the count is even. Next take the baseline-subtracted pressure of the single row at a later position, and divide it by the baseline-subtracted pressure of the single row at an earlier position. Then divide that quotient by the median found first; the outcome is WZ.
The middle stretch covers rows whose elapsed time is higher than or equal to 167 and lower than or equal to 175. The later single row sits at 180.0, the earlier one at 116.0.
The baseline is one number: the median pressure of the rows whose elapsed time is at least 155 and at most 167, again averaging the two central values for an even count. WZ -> -138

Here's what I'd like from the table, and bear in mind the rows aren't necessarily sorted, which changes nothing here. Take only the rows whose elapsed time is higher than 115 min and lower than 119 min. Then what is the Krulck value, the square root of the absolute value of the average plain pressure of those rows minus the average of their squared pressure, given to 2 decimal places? 0.55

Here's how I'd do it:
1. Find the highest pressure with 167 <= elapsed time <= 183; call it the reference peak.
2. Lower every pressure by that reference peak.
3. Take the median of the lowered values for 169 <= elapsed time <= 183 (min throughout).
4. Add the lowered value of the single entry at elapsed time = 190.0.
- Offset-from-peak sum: -0.9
